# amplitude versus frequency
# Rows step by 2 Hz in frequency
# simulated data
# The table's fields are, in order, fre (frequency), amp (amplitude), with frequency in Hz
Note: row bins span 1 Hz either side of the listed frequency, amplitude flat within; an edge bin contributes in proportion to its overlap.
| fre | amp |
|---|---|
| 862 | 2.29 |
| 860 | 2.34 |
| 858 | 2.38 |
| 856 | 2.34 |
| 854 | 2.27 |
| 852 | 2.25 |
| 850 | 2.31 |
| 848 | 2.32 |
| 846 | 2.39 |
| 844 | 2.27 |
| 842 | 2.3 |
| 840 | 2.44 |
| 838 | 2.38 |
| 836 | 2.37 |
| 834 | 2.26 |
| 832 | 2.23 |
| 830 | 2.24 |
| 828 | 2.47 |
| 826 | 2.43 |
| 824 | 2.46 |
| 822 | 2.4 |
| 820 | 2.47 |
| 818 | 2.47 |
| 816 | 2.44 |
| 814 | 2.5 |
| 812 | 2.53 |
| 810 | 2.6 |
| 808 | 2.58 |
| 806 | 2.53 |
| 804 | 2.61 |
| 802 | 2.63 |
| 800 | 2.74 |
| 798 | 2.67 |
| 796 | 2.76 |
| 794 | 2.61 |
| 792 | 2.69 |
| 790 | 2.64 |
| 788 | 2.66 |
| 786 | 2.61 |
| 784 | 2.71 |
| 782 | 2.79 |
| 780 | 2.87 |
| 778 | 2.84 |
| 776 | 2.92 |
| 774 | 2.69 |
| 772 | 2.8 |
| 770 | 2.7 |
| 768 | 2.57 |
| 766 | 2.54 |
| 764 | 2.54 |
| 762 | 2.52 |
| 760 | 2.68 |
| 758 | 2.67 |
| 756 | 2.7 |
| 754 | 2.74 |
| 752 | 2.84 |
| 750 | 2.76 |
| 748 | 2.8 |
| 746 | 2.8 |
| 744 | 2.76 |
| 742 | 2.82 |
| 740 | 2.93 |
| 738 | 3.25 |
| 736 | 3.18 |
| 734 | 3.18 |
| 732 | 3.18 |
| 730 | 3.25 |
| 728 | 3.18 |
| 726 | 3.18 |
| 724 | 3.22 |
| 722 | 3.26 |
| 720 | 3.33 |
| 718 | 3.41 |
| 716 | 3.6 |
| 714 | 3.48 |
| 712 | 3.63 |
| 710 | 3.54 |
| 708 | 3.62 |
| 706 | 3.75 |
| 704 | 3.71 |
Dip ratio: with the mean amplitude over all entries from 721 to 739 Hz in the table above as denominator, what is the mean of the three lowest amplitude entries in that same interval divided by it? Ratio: 0.99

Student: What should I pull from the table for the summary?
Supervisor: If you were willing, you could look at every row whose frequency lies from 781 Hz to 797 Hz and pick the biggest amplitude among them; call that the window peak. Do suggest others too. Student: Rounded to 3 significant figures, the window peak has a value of 2.79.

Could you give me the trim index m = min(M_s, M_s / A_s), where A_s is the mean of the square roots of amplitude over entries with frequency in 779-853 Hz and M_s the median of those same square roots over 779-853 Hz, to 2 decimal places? 0.99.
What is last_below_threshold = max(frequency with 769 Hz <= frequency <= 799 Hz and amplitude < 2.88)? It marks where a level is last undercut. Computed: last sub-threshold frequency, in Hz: 798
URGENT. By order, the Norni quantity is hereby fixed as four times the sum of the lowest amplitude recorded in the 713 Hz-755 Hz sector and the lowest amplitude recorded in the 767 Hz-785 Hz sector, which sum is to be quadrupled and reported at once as 21.2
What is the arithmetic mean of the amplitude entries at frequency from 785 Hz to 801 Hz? 2.67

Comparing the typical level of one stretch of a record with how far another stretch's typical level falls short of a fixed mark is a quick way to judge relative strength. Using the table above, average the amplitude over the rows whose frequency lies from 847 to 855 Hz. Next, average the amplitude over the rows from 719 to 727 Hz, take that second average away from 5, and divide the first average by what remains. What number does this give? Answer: 1.31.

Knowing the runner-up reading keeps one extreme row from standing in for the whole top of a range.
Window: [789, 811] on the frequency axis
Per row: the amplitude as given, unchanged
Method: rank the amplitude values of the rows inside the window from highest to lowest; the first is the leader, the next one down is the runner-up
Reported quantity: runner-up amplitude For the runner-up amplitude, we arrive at 2.74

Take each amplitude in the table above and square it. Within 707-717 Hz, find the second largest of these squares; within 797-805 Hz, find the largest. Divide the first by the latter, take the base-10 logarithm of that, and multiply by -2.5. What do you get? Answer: -0.60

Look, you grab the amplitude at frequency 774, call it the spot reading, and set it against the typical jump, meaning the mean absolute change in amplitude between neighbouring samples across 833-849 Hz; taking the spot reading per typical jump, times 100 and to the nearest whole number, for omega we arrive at 3487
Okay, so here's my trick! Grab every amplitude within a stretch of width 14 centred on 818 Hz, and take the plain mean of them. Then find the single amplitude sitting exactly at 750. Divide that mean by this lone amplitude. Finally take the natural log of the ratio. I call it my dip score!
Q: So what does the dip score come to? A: -0.11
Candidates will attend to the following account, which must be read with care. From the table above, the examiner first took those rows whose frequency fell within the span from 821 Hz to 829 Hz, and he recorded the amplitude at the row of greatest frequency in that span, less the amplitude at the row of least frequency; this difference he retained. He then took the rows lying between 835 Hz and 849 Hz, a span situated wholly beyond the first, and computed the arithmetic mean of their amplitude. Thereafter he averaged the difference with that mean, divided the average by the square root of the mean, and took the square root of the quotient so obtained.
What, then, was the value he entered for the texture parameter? 0.889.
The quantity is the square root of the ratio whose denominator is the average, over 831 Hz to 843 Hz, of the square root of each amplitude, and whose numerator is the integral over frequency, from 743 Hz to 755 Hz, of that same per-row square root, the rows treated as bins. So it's 3.62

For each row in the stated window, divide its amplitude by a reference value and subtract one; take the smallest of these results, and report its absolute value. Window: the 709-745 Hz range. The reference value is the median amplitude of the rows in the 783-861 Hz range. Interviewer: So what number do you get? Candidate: 0.122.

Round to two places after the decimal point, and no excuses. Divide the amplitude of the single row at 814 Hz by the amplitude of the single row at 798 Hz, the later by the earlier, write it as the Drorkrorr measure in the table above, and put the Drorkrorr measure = 0.94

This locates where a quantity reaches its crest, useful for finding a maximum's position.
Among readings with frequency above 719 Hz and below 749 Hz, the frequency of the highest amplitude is 720 Hz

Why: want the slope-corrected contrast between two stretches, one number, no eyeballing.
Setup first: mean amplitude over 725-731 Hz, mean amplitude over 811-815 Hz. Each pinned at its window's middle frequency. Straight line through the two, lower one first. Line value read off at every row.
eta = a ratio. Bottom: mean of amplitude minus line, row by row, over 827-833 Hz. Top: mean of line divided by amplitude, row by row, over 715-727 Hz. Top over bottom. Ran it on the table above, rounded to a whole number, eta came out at -15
